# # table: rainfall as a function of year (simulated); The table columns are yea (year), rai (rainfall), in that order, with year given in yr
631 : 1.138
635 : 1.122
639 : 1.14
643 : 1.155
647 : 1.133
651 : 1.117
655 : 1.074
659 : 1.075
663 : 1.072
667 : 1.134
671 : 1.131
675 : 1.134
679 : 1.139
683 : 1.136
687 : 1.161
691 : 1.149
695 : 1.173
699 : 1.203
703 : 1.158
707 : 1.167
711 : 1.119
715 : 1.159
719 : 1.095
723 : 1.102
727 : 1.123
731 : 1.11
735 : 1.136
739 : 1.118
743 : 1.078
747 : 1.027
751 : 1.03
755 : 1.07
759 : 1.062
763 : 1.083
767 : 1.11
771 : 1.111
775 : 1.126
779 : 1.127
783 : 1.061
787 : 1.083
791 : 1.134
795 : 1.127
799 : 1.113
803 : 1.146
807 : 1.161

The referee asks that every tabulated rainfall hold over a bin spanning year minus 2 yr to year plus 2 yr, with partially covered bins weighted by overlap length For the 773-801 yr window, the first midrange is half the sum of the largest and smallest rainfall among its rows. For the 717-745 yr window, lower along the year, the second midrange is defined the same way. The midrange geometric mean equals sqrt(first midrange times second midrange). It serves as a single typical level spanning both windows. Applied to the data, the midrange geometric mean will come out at 1.10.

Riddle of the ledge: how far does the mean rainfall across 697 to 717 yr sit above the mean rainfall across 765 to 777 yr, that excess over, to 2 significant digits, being 0.046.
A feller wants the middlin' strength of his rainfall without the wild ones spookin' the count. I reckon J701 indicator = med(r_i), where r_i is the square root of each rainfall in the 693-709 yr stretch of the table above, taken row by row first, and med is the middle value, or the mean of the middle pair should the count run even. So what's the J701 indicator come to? 1.08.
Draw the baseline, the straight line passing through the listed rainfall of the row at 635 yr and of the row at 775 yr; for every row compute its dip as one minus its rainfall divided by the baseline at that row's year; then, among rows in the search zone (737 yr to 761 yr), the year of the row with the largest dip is 747 yr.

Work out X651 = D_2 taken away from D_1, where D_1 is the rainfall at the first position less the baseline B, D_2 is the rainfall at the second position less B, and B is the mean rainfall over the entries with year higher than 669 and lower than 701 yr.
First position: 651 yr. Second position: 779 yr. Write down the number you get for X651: -0.010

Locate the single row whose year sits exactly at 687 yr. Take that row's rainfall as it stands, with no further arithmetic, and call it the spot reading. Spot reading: 1.161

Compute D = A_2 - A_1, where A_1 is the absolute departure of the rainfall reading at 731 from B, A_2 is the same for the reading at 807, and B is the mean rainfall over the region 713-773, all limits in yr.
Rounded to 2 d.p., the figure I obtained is 0.05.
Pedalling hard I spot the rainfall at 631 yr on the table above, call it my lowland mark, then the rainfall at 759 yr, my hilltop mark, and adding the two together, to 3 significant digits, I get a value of 2.20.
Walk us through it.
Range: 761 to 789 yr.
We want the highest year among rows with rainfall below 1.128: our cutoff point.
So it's 787 yr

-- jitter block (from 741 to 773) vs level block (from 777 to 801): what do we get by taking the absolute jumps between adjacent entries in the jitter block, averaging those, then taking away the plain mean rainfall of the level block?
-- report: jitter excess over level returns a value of -1.09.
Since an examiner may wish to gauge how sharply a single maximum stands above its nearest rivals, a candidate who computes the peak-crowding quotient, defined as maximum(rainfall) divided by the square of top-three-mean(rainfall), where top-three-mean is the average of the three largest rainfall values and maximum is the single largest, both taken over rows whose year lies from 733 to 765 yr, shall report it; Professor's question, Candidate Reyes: 0.918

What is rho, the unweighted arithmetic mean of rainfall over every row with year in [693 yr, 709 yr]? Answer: 1.18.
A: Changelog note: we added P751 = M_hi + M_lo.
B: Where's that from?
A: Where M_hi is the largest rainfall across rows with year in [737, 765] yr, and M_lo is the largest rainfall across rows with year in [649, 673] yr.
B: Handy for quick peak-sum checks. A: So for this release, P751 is 2.252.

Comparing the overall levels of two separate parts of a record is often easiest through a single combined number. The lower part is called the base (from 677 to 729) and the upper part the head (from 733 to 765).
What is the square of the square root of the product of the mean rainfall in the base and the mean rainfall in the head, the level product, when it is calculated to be 1.23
